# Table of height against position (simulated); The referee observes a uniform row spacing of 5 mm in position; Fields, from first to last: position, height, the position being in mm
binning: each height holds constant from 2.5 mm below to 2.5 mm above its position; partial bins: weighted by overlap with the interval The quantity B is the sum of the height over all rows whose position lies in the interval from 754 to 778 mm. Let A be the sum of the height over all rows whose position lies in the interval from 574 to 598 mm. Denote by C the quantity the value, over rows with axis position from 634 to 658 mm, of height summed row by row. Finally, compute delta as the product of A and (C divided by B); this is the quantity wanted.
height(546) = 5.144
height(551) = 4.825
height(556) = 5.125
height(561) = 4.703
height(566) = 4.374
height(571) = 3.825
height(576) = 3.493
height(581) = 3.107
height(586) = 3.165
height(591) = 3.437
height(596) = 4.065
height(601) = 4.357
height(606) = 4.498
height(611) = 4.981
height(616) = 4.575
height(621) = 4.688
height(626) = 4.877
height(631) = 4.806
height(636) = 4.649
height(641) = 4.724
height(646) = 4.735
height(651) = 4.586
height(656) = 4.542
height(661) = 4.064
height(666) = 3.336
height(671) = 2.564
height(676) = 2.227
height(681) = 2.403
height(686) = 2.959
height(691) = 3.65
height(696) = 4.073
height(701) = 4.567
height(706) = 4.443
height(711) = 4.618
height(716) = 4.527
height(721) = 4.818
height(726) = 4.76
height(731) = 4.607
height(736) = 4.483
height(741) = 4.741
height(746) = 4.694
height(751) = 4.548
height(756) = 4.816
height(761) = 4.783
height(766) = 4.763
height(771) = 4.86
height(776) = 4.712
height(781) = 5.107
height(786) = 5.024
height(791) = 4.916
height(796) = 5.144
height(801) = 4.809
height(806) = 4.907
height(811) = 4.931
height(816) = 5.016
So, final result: 16.8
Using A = 17.3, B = 23.9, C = 23.2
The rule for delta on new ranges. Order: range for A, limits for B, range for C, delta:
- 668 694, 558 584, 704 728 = 16.4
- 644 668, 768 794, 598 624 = 20.0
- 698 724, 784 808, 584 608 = 18.1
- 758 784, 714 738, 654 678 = 17.5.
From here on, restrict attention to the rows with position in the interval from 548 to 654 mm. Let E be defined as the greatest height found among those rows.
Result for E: 5.125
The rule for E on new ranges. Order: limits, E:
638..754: 4.818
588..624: 4.981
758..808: 5.144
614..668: 4.877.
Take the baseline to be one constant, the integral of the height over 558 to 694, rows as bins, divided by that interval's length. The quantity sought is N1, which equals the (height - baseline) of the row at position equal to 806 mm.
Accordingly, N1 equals 0.9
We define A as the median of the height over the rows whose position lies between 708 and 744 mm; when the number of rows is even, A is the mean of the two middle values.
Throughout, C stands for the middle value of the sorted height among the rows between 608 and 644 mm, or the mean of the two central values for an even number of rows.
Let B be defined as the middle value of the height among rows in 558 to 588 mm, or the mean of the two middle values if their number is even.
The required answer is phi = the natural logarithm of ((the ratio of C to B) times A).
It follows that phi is 1.79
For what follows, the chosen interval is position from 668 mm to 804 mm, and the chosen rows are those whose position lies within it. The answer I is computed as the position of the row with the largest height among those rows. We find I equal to 796 mm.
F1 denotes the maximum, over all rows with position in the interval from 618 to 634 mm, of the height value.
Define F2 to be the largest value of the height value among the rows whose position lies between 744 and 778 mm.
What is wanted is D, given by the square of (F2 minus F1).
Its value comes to 0.00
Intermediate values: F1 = 4.877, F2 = 4.86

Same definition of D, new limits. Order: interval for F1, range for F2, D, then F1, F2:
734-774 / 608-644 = 0.01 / 4.86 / 4.981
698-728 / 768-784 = 0.08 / 4.818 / 5.107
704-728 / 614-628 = 0.00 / 4.818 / 4.877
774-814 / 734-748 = 0.16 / 5.144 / 4.741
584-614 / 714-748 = 0.03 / 4.981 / 4.818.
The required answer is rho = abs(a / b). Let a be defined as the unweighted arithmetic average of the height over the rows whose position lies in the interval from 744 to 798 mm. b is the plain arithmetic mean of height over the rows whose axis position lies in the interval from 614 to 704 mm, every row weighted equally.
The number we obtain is 1.21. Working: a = 4.9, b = 4.0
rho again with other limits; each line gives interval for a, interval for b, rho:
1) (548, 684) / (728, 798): 0.85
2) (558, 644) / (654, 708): 1.21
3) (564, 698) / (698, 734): 0.86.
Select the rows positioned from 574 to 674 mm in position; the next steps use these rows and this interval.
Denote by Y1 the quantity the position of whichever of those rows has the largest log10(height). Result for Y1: 611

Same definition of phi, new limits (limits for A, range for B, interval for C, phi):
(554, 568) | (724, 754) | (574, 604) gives 1.25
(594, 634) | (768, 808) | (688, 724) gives 1.45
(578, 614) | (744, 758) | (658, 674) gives 1.06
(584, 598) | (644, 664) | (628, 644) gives 1.27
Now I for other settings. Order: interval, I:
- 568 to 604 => 601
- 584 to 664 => 611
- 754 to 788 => 781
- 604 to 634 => 611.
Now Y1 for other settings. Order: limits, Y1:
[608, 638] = 611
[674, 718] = 711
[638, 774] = 771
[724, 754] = 726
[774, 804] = 796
